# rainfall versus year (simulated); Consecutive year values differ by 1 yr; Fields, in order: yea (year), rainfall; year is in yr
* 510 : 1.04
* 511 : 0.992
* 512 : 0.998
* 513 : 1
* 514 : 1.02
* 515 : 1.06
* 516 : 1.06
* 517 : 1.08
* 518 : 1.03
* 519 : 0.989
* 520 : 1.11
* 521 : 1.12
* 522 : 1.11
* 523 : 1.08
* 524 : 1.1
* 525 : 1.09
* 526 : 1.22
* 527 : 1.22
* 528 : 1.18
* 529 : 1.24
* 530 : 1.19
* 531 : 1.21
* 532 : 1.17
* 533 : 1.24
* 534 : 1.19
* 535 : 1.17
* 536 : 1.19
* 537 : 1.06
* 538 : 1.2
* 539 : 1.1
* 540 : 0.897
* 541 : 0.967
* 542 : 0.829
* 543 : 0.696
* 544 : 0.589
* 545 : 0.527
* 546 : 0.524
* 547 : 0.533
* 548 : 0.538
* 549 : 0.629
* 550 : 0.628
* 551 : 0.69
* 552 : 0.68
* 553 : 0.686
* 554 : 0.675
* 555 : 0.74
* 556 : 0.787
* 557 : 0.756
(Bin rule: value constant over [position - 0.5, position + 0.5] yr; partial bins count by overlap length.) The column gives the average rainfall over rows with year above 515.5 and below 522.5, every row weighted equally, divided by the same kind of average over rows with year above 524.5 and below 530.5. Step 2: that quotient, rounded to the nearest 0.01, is 0.90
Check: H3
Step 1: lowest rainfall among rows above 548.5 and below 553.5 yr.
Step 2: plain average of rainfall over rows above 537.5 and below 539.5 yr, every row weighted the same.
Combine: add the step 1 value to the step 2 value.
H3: 1.78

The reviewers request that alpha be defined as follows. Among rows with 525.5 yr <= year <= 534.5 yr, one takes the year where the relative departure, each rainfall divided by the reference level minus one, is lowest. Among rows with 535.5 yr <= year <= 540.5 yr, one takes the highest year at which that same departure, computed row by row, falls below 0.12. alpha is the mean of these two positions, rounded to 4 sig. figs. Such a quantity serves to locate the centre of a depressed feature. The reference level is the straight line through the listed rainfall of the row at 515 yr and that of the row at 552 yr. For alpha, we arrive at 534.0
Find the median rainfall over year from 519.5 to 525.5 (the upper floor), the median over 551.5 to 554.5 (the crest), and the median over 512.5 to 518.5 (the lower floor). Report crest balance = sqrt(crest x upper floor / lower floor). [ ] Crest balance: 0.85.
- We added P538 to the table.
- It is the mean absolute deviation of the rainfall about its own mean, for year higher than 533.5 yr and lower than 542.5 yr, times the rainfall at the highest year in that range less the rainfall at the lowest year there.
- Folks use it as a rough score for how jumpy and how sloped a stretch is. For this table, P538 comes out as -0.041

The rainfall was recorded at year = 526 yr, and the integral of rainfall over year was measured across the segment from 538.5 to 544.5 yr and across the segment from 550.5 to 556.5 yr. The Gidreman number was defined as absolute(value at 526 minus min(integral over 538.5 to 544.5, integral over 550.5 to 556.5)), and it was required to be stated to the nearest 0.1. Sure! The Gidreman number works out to 3.0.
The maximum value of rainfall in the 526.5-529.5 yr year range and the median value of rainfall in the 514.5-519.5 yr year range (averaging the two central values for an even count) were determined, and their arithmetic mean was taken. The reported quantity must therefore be 1.15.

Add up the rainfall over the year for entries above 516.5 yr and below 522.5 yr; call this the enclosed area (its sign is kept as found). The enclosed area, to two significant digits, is 6.4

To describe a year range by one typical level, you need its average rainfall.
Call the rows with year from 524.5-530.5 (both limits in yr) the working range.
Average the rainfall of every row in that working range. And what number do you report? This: 1.19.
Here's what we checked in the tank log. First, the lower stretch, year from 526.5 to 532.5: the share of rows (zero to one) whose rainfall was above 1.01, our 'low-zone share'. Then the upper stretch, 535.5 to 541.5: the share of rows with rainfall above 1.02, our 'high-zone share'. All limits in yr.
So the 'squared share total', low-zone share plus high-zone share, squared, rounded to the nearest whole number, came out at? 3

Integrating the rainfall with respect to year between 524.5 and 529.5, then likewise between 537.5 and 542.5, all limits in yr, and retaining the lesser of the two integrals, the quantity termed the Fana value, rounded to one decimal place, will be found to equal 5.0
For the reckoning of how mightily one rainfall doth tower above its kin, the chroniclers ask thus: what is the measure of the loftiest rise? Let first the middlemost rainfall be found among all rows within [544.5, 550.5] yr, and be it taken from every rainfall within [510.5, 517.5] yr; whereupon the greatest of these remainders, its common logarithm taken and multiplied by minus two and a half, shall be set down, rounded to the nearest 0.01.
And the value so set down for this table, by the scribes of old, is 0.66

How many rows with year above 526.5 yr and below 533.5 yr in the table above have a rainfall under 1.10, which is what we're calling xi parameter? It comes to 0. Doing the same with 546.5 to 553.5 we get 7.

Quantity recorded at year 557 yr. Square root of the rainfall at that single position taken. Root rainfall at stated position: 0.87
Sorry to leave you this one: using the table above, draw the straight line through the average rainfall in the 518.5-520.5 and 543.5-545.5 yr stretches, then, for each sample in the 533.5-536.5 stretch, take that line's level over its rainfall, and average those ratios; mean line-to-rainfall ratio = 0.629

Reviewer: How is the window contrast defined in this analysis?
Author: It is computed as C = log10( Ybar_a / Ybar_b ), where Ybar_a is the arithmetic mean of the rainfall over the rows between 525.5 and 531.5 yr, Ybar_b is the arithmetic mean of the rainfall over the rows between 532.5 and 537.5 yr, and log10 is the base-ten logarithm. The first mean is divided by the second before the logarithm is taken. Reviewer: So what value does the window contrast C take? 0.015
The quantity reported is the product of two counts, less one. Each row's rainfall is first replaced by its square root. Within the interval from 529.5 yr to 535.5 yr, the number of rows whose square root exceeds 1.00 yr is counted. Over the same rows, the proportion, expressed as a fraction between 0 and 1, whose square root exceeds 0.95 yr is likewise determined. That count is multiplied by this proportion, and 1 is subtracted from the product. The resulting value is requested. 5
